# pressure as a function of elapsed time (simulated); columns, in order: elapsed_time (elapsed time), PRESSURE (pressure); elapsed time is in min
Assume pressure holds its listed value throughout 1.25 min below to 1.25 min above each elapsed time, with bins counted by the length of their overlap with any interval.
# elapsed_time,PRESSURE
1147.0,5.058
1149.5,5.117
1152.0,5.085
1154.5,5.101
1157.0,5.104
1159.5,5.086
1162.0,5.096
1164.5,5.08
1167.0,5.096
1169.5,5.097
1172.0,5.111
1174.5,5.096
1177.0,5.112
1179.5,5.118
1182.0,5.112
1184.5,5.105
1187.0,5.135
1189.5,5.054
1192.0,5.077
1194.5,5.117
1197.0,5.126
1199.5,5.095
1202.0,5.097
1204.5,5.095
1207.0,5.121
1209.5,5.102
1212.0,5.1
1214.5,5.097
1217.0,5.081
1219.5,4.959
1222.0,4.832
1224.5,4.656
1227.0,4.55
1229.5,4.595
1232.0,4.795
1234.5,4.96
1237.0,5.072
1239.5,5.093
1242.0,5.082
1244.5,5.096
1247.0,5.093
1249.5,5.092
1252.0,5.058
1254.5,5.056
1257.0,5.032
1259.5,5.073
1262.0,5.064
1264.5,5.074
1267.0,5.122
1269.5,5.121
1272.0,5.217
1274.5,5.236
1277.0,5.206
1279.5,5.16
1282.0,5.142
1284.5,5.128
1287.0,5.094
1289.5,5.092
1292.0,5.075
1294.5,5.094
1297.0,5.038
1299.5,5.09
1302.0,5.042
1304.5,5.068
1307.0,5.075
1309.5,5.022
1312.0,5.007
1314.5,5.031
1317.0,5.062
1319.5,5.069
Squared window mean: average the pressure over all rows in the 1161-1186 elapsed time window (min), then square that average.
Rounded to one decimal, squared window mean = 26.0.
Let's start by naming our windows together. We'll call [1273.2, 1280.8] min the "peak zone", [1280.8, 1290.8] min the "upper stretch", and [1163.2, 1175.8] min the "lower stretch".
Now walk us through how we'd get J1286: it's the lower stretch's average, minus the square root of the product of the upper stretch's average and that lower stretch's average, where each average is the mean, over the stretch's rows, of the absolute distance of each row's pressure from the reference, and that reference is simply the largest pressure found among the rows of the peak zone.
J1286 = 0.01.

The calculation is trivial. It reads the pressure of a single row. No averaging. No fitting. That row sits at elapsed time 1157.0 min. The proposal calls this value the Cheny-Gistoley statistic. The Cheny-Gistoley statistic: 5.104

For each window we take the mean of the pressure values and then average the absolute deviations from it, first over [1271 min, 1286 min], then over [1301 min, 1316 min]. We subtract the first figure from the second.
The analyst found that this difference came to -0.02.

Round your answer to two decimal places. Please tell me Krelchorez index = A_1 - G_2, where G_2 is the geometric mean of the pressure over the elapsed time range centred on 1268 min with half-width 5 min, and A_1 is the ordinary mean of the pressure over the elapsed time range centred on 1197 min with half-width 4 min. -0.02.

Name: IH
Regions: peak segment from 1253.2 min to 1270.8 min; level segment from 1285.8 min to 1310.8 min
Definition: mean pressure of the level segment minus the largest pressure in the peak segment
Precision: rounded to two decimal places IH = -0.05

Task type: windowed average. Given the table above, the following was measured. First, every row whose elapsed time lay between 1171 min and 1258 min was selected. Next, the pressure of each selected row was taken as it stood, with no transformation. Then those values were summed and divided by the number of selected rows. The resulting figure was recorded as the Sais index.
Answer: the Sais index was 5.03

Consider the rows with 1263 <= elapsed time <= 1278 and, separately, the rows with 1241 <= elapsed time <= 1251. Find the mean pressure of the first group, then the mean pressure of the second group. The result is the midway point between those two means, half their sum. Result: 5.13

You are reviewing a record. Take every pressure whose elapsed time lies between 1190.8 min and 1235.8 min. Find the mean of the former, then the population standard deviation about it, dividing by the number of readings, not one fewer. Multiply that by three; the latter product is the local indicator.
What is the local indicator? 0.57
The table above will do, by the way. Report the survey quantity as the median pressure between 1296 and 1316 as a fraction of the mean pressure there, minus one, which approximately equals -0.001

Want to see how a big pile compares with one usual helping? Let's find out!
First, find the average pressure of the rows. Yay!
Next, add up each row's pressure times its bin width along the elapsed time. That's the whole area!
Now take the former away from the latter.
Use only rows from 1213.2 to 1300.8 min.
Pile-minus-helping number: 436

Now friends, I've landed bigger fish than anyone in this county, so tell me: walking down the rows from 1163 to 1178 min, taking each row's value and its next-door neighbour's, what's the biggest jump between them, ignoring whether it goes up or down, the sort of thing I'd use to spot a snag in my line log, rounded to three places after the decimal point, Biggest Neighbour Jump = 0.016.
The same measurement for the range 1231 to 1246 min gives 0.165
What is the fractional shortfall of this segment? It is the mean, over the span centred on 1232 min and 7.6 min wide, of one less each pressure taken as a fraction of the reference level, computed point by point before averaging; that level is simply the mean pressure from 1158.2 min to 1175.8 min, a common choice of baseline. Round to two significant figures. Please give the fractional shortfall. 0.061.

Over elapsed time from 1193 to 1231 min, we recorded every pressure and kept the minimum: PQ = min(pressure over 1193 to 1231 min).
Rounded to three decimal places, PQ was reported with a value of 4.550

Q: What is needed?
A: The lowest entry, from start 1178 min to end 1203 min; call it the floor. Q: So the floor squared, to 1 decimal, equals 25.5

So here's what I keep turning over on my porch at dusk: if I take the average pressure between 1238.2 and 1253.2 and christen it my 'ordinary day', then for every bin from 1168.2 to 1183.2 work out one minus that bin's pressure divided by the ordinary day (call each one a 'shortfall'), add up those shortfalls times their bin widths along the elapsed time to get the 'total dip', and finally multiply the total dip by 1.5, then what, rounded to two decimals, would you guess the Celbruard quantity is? -0.10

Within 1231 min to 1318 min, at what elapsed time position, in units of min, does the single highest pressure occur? 1274.5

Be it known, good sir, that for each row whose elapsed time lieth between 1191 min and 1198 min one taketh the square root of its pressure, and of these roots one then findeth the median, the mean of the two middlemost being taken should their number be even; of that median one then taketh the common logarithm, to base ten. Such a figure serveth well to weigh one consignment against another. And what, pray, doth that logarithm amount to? 0.355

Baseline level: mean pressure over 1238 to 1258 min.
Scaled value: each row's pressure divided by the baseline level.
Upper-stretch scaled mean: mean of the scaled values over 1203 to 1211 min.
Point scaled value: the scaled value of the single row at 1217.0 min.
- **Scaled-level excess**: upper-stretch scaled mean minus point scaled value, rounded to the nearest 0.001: 0.005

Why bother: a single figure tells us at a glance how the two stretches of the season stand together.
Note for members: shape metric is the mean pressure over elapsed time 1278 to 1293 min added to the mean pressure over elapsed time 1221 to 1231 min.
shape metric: 9.8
